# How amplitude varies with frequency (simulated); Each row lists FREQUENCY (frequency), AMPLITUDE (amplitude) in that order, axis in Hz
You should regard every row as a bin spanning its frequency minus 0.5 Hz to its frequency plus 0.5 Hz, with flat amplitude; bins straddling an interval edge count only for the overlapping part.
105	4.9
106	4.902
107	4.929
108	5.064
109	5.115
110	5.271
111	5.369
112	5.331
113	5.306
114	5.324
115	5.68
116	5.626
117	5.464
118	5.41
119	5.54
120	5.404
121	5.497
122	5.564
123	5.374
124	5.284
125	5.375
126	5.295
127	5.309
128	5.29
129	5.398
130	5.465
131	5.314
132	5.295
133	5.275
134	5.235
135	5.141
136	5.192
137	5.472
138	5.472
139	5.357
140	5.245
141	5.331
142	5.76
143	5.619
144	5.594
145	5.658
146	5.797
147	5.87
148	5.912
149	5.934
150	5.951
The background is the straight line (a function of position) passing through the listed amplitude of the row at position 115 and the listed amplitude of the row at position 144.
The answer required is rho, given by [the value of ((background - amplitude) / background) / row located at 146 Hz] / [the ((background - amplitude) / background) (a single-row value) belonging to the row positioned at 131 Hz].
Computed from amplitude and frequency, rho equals -0.7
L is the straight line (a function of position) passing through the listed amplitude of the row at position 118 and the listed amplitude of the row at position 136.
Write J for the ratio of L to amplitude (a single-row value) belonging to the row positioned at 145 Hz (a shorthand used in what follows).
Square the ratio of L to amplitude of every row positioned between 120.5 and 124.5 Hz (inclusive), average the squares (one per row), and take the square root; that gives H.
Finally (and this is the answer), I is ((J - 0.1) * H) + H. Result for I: 1.77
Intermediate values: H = 0.99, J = 0.90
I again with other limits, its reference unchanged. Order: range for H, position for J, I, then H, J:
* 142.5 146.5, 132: 1.70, 0.90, 0.99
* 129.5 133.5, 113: 1.90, 0.98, 1.03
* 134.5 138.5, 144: 1.77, 0.98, 0.91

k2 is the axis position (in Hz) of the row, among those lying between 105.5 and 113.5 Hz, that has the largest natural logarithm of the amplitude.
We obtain 111 Hz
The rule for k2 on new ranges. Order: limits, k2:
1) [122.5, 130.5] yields 130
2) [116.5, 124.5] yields 122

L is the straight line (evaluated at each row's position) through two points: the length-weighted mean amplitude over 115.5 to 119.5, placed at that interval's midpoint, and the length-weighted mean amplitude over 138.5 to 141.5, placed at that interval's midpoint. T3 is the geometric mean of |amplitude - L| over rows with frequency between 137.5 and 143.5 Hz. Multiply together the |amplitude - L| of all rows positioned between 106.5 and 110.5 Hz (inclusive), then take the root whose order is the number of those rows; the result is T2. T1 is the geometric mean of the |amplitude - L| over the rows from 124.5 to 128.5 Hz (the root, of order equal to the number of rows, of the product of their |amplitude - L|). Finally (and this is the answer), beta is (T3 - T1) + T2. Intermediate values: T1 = 0.11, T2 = 0.5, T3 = 0.11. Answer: 0.47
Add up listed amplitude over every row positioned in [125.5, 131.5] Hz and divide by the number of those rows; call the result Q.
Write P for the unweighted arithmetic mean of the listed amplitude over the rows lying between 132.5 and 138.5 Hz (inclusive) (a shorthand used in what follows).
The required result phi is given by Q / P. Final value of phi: 1.01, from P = 5.30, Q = 5.35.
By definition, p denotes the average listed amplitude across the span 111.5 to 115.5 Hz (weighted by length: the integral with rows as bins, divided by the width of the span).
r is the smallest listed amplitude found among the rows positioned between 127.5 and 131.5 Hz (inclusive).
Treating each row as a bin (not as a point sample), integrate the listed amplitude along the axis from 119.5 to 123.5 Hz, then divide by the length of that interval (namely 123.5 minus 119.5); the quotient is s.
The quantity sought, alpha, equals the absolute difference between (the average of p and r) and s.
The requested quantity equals 0.11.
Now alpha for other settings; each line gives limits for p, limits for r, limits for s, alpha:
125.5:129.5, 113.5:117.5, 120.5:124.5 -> 0.11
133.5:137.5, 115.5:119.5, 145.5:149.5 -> 0.54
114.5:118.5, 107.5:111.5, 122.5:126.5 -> 0.03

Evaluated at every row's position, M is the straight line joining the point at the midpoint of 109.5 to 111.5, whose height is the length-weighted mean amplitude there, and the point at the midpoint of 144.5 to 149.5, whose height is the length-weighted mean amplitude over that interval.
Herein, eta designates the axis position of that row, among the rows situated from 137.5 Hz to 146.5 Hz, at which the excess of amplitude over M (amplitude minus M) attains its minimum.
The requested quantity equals 140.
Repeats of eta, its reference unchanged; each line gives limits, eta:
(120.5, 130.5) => 128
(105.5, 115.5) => 106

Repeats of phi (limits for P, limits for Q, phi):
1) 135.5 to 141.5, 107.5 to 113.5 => 0.98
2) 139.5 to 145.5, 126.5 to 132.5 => 0.97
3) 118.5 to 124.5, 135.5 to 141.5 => 0.98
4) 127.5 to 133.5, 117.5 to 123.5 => 1.02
